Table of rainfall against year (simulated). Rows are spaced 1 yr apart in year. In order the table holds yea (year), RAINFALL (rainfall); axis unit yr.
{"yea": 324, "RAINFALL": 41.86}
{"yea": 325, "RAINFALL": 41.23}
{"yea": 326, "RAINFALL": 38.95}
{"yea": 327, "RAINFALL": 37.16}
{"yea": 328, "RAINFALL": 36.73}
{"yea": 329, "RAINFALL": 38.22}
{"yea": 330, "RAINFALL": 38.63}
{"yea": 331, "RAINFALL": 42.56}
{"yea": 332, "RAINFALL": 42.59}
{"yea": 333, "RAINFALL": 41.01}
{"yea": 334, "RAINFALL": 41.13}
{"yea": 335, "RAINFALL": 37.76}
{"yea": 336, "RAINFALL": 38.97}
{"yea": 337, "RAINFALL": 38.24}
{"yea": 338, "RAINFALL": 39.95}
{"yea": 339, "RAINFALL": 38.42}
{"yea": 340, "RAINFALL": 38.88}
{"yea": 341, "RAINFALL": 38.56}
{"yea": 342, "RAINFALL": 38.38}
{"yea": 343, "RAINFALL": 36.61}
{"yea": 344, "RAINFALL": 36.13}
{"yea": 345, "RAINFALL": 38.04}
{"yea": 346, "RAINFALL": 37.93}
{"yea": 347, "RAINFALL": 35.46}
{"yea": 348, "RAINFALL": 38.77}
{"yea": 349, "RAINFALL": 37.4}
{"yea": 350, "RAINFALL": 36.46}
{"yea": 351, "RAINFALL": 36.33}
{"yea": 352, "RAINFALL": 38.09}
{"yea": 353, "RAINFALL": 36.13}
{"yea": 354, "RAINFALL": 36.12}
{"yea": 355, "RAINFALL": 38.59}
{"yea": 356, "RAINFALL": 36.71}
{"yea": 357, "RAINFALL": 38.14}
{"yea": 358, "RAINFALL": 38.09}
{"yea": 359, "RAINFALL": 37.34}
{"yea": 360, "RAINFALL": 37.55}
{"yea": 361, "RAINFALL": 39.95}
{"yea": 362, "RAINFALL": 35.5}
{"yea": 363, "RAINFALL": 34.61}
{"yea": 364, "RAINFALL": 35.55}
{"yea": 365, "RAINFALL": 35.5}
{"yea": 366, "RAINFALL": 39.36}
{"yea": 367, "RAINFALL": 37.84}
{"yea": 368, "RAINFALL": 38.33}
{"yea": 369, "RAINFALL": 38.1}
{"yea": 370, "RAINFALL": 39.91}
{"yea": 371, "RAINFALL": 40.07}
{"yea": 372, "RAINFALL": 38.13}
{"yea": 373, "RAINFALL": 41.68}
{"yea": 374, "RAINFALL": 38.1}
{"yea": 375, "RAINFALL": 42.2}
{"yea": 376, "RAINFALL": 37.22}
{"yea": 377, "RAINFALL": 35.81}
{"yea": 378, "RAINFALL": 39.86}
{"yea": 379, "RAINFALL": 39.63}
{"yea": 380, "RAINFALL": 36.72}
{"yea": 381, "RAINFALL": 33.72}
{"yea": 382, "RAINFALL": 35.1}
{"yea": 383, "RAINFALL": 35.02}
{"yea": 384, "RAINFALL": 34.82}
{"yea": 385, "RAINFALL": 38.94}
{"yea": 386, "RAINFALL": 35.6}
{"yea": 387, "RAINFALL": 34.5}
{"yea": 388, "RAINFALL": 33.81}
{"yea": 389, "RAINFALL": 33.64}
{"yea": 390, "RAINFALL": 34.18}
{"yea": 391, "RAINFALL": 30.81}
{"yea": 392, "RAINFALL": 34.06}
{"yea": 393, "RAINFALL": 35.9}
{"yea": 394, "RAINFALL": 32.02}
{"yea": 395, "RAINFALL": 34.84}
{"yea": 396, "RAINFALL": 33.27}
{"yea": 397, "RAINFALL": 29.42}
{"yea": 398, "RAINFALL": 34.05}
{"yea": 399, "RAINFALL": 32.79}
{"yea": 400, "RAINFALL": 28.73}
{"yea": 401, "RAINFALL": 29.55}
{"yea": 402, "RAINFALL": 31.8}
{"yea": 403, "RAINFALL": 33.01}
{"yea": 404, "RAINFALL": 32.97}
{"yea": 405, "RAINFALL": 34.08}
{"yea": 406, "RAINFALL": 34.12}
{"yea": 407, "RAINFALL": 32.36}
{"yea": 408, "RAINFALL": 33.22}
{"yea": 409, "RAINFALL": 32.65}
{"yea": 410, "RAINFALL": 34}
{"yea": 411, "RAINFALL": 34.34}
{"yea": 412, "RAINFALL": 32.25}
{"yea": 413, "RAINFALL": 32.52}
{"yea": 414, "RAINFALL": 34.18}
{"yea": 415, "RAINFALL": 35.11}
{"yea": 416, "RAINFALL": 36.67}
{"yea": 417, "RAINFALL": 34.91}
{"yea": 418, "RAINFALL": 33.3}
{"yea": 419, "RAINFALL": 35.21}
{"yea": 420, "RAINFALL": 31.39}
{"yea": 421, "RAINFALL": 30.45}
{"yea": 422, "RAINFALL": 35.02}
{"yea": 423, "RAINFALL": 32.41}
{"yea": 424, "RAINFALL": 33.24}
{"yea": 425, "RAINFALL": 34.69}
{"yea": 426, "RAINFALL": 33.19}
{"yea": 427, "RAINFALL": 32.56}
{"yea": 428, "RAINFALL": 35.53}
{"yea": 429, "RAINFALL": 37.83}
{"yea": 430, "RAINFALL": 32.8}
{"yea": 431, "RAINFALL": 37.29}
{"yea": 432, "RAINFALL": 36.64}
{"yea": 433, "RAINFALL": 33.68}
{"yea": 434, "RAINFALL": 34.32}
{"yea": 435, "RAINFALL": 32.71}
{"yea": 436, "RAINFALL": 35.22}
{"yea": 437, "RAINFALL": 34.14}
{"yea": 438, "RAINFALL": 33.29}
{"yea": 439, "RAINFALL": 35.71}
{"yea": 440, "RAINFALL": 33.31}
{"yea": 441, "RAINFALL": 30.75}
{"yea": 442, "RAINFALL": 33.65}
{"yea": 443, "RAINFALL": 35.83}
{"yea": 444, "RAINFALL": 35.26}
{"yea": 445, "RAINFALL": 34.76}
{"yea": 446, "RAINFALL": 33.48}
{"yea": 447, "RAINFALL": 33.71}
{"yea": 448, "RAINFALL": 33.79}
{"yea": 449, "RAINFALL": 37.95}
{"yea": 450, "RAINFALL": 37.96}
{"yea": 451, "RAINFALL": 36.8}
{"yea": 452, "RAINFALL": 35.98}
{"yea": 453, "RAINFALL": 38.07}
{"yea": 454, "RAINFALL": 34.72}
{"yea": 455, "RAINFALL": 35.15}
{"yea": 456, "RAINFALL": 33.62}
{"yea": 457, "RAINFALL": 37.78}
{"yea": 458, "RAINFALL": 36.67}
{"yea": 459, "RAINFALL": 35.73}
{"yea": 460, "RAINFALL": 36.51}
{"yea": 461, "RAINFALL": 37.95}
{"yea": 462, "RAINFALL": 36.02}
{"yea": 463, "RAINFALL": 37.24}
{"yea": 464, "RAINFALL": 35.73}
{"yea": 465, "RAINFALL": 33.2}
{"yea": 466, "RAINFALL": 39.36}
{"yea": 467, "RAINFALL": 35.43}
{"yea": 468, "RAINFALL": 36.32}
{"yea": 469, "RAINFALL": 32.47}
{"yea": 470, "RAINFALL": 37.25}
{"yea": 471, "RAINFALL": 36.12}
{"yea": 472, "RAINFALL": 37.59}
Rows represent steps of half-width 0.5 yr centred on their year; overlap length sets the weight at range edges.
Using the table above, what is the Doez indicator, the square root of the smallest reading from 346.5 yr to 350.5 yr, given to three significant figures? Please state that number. 5.95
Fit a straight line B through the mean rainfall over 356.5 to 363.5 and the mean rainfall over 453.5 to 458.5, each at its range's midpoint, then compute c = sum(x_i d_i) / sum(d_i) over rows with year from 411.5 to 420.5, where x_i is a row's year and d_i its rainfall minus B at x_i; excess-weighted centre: 415.8 yr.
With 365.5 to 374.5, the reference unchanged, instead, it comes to 370.5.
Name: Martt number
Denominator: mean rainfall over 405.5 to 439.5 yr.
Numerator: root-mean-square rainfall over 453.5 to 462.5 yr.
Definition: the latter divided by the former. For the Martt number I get 1.06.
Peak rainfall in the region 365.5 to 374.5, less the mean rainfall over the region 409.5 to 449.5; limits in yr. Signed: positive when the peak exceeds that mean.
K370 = 7.5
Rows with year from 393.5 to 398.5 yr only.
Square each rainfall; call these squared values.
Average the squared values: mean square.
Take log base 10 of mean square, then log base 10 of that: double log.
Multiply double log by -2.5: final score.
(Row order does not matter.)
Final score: -1.204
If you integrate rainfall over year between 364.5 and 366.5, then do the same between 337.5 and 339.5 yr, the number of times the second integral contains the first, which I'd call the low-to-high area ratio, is 1.0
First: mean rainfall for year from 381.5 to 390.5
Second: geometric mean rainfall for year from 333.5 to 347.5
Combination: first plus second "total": 73.2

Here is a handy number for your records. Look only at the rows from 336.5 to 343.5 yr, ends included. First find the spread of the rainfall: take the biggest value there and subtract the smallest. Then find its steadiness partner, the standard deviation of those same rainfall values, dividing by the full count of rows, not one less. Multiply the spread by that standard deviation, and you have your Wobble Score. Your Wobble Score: 3.1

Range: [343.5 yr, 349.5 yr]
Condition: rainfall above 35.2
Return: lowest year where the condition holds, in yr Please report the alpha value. 344 yr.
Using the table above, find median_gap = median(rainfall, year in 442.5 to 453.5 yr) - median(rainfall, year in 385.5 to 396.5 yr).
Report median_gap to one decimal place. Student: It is 1.8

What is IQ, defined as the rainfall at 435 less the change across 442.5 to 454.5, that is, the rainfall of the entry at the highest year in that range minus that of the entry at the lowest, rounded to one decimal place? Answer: 33.8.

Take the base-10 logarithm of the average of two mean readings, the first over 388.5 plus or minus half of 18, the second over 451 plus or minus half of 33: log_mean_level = 1.54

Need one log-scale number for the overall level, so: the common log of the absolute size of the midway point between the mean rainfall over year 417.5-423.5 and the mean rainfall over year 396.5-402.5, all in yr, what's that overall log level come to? 1.51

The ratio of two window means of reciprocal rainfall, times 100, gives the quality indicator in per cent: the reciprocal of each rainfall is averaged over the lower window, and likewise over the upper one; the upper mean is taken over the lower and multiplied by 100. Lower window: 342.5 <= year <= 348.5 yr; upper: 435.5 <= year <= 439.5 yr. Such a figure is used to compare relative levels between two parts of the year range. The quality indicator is 107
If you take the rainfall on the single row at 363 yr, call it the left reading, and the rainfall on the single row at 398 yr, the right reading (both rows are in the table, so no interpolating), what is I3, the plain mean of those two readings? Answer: 34.3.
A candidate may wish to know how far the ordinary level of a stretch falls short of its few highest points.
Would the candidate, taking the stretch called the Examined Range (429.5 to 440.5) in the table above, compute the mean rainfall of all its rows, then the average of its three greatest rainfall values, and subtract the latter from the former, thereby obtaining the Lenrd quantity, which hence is -2.08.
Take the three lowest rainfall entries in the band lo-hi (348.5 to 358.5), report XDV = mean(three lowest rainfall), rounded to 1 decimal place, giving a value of 36.2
